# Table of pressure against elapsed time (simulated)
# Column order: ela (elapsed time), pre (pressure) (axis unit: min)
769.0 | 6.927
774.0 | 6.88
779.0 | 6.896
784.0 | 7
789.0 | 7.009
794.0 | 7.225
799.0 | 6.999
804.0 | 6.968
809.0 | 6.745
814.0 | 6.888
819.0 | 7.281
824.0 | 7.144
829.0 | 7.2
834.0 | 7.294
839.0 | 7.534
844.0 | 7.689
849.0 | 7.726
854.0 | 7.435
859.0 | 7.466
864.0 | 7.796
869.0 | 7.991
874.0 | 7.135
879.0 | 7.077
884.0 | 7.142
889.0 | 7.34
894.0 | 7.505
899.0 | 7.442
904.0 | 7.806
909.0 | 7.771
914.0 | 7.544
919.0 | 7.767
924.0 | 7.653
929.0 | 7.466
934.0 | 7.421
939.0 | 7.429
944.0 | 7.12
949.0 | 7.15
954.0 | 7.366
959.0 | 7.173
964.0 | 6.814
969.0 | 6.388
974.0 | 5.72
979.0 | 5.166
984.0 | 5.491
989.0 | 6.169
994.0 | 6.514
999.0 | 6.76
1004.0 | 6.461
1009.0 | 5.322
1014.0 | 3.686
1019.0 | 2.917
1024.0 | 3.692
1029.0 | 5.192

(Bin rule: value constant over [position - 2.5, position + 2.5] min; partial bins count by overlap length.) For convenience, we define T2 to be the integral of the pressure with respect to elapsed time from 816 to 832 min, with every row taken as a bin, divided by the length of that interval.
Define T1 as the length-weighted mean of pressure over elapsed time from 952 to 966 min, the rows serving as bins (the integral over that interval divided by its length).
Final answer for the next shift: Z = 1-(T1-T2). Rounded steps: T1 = 7.1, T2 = 7.2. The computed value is 1.1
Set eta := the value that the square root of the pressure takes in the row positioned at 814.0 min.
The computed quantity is 2.62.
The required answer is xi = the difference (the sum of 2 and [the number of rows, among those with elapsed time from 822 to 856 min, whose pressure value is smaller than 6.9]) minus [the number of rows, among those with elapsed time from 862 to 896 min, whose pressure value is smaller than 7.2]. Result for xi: -1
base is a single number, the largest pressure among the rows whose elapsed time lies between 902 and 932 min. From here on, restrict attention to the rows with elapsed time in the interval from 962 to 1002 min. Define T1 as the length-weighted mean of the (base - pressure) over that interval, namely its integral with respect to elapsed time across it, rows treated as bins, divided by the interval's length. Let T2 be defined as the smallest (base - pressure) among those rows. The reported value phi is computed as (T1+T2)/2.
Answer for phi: 1.3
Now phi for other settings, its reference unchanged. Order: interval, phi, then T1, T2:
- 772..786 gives 0.8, 0.9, 0.8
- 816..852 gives 0.2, 0.4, 0.1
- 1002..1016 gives 2.0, 2.6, 1.3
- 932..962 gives 0.5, 0.5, 0.4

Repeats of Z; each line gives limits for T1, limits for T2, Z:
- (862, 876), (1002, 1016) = -1.5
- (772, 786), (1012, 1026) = -2.5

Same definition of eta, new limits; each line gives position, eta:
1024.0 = 1.92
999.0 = 2.60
